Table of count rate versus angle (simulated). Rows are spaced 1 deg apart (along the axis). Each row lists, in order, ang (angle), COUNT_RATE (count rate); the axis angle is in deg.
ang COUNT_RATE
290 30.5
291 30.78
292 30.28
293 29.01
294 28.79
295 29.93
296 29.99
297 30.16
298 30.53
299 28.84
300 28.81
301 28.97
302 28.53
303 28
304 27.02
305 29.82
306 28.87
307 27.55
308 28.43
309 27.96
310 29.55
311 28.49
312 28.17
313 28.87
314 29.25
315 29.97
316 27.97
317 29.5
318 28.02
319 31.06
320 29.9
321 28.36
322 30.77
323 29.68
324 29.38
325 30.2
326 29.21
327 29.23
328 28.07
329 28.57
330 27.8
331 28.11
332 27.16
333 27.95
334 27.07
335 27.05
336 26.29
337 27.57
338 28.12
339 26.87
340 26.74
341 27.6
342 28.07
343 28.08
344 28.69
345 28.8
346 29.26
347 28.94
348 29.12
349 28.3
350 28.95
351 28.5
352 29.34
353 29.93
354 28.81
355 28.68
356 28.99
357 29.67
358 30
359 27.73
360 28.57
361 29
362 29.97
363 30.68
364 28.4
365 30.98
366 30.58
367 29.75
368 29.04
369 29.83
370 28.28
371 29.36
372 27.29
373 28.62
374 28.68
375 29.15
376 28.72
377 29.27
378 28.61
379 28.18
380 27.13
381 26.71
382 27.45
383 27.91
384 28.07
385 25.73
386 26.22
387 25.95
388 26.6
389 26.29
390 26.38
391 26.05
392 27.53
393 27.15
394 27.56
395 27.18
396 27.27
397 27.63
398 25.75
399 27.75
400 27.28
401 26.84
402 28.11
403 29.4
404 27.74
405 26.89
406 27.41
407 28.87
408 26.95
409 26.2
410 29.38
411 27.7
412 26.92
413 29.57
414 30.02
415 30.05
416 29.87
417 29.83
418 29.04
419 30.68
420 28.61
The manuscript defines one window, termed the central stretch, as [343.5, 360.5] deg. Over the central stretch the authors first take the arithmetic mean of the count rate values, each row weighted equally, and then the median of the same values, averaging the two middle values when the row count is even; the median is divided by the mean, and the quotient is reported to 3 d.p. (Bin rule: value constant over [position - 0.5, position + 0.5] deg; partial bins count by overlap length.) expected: 0.999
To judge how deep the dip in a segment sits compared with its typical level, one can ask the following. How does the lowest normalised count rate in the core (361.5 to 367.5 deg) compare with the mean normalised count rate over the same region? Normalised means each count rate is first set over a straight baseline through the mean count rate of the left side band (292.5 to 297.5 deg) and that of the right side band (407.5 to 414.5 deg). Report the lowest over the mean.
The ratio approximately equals 0.945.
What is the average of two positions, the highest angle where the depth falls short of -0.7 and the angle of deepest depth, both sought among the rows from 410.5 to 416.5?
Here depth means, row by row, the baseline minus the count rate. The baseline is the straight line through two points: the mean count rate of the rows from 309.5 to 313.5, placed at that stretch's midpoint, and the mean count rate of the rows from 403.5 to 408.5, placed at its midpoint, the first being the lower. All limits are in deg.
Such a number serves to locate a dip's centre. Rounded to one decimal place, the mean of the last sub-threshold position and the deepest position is 414.0 deg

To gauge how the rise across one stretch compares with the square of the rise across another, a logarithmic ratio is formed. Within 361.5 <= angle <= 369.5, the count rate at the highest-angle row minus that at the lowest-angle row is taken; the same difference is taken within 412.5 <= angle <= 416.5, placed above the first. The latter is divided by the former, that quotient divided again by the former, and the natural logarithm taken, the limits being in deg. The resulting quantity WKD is 2.7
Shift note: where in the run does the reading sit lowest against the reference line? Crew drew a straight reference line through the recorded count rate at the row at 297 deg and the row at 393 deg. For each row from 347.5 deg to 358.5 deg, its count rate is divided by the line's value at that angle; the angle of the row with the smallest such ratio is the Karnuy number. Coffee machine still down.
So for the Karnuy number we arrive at 349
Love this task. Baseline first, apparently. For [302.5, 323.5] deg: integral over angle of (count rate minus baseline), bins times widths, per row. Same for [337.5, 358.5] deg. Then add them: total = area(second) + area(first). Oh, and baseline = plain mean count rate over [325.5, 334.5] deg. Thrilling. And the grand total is 27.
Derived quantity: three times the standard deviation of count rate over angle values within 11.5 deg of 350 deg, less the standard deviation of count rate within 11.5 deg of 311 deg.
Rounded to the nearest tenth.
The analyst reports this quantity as 1.5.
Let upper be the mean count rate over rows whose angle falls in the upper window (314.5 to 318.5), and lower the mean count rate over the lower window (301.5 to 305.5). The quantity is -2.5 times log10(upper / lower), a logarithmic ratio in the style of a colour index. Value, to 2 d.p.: -0.02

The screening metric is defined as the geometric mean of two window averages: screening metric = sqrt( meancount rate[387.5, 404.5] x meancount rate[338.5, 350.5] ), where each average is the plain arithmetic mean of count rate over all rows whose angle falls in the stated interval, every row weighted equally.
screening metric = 27.7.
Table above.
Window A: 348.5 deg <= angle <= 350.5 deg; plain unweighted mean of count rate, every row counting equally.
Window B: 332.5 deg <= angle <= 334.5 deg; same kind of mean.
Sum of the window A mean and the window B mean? 56.1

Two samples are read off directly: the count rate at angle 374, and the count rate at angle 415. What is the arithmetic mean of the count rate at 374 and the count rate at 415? 29.4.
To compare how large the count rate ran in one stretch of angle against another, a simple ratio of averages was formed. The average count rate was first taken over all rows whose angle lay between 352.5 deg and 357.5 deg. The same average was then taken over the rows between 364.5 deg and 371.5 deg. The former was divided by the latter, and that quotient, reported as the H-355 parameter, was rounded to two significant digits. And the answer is 0.98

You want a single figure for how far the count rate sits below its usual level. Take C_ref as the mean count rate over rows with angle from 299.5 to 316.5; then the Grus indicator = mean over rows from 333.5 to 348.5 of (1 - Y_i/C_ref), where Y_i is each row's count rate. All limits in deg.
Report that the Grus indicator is 0.03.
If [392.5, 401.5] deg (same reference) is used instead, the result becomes 0.05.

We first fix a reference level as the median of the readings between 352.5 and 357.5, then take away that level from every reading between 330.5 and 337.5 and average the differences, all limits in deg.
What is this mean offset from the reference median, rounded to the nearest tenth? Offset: -1.7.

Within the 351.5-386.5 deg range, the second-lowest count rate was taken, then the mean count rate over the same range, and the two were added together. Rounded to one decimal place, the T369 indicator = 54.9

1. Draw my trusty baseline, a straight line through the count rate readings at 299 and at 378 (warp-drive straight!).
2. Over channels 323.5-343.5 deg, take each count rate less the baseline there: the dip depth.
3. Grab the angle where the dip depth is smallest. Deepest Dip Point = 336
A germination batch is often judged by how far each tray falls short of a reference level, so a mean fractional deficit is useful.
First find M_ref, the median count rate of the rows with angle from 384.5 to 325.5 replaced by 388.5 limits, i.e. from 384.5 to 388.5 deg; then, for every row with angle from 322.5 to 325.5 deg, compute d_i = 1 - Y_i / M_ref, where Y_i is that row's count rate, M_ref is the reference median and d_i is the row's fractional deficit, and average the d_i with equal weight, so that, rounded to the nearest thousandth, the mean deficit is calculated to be -0.141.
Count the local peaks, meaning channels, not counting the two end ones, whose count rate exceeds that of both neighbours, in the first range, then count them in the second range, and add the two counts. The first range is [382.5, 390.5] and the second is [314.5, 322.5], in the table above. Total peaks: 5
